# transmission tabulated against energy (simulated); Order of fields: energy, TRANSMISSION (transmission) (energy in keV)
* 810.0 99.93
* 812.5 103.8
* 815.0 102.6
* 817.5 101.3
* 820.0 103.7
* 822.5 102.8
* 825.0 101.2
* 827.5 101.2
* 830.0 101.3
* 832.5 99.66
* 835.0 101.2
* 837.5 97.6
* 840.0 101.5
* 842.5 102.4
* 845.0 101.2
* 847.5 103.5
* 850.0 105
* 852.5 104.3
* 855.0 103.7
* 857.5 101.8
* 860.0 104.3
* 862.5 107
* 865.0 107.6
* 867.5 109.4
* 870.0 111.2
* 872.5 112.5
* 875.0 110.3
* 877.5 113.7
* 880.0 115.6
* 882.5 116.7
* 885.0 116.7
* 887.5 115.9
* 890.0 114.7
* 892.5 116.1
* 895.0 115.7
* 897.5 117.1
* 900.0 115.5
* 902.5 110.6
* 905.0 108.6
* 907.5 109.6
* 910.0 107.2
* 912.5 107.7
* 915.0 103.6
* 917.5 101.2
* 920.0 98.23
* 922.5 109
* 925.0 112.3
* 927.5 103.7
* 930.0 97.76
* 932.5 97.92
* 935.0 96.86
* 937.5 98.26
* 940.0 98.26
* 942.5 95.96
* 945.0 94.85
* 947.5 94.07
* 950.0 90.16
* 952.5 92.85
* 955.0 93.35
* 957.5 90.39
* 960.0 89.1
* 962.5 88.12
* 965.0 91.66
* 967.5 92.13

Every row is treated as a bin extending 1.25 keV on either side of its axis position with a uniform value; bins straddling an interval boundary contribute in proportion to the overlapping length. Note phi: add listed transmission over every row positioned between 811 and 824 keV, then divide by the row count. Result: 103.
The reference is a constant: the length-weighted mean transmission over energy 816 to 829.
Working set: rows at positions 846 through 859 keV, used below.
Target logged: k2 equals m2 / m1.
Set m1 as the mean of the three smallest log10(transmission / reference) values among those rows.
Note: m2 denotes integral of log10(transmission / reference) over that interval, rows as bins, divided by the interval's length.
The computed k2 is 1.64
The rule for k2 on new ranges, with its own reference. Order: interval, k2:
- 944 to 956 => 0.91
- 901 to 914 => 1.15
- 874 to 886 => 1.12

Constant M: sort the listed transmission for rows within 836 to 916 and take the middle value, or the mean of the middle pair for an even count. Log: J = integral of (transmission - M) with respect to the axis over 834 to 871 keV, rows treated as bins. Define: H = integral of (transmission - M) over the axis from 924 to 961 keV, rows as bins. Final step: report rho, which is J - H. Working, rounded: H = -469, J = -182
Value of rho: 287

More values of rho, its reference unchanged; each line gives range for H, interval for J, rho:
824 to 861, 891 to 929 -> 261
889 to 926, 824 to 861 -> -288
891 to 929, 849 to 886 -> 10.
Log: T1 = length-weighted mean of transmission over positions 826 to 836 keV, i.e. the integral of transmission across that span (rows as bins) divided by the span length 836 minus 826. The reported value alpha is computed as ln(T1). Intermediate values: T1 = 101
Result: 4.61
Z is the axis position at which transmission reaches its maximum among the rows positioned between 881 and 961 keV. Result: 897.5 keV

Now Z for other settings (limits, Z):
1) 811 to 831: 812.5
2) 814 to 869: 867.5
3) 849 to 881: 880.0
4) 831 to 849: 847.5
